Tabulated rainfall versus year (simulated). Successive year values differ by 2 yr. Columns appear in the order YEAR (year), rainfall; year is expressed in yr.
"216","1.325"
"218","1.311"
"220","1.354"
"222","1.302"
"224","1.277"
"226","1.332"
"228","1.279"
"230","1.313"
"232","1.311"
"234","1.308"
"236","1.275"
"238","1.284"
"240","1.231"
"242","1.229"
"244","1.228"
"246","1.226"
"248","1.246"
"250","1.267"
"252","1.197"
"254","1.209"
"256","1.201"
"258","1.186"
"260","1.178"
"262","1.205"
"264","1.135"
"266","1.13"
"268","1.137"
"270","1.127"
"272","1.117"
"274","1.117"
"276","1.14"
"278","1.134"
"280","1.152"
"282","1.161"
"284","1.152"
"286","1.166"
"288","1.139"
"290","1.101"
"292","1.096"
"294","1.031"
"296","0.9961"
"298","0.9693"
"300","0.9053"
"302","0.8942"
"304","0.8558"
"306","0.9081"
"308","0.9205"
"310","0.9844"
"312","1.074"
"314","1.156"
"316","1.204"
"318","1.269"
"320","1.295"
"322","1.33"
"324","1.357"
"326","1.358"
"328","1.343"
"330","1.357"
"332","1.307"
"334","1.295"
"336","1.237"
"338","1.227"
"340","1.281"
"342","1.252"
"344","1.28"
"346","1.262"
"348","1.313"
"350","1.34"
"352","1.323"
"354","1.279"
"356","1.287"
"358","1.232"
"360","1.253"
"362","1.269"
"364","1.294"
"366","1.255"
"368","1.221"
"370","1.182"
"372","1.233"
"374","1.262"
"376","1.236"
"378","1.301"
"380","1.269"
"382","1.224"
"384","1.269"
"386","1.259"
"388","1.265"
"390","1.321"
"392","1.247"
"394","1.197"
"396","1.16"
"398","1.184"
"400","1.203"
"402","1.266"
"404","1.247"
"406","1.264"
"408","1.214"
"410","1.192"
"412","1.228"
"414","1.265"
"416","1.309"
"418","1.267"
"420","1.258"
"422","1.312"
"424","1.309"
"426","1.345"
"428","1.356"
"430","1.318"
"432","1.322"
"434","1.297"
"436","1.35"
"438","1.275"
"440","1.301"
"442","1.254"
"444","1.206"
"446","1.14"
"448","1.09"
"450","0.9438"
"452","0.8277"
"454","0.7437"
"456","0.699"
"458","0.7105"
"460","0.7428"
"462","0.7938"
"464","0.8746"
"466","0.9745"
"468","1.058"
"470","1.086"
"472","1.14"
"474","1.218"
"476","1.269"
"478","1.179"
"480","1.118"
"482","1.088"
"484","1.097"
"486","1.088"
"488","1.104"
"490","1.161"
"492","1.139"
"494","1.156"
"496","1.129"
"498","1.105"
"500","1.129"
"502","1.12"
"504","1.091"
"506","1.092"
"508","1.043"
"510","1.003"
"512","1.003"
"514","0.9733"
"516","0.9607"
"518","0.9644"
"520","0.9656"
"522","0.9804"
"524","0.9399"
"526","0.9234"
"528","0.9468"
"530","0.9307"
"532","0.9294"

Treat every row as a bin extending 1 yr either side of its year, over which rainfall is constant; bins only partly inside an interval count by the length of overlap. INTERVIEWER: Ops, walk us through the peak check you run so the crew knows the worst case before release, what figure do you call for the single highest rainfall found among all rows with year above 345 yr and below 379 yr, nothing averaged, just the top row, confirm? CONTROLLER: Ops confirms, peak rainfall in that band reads 1.34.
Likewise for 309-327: 1.358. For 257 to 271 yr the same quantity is 1.205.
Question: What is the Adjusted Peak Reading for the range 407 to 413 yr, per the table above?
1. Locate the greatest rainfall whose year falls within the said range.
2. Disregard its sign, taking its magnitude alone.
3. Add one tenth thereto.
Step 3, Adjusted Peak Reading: 1.33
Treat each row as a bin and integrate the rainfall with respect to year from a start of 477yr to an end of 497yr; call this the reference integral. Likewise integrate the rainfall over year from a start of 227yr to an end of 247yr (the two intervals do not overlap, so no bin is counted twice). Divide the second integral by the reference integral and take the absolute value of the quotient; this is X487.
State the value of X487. 1.13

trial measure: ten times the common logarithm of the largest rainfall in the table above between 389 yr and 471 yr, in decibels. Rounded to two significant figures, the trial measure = 1.3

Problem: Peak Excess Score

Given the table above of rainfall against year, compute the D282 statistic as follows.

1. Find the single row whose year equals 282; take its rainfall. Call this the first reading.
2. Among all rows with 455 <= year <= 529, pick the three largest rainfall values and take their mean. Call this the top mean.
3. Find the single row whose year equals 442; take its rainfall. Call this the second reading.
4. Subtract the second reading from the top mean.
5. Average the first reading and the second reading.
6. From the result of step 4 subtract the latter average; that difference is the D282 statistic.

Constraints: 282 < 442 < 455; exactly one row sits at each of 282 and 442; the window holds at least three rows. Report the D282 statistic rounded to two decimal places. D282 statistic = -1.24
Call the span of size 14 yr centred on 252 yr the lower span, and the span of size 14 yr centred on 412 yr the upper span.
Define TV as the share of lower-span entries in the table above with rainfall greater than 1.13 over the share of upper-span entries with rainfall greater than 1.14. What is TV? 1.0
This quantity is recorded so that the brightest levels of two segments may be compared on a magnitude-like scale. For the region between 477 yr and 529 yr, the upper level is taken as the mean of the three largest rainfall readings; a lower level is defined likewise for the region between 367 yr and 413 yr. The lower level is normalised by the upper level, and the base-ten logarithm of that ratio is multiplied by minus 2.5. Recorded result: -0.12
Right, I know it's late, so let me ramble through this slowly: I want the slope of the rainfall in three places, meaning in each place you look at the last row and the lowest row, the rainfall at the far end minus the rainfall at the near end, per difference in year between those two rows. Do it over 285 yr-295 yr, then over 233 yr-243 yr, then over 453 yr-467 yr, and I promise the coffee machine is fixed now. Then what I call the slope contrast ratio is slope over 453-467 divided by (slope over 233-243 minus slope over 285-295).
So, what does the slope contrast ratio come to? 2.7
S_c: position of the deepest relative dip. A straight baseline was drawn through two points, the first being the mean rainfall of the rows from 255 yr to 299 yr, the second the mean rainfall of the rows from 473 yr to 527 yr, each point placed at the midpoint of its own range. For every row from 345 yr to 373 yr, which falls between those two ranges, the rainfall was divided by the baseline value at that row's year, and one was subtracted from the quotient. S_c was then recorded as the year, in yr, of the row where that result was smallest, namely 370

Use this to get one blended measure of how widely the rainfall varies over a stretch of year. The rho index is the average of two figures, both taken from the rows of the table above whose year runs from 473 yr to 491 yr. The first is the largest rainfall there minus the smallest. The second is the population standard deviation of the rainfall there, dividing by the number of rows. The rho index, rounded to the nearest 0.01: 0.12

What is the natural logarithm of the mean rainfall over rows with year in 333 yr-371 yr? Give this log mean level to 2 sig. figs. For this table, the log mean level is 0.24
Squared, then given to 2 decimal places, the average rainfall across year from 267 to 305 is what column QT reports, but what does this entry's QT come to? 1.15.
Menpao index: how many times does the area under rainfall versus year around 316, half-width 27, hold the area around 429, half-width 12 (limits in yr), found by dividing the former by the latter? 2.0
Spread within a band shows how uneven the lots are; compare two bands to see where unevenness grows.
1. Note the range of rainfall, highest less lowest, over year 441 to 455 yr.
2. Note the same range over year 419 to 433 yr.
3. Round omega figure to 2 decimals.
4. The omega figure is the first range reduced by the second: 0.41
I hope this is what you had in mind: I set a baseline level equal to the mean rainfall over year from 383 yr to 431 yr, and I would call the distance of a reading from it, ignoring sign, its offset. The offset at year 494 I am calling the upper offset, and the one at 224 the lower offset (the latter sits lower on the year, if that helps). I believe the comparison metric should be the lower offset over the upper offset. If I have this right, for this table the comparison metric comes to 0.16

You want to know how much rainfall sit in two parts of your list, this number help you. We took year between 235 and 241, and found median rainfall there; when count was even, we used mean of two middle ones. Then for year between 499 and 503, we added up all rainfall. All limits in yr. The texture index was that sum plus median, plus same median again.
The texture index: 5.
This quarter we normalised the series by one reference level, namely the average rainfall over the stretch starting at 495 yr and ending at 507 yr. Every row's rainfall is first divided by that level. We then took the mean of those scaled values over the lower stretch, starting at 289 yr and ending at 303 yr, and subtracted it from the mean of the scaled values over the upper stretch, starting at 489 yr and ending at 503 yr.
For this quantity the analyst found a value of 0.12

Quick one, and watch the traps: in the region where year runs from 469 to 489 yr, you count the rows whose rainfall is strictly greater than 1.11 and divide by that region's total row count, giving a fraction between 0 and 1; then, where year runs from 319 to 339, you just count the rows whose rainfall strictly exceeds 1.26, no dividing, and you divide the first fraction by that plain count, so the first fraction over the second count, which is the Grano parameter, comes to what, 0.06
